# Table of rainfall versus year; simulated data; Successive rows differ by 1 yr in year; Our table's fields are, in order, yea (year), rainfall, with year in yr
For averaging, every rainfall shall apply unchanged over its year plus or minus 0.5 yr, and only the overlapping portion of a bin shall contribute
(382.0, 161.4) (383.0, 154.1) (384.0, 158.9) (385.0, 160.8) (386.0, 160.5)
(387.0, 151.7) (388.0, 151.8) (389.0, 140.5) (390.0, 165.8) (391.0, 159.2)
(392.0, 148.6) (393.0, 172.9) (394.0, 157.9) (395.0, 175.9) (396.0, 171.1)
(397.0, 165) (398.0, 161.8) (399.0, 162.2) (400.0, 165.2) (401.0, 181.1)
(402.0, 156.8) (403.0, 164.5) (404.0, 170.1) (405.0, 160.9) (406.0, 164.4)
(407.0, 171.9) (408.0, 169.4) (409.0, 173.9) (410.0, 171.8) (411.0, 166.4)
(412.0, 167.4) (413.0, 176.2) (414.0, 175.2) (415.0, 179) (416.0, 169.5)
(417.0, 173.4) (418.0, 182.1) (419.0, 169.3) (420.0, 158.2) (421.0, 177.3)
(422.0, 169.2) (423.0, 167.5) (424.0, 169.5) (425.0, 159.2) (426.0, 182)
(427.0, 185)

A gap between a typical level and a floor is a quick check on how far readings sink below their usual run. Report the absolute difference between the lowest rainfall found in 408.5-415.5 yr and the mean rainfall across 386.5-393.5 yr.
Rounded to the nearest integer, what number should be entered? 11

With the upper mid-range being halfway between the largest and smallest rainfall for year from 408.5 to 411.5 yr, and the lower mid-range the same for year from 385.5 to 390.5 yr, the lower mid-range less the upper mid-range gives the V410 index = -17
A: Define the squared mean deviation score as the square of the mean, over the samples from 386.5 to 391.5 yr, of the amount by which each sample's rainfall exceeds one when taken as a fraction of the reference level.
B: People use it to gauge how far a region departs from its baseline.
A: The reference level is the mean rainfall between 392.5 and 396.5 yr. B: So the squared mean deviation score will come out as 0.0085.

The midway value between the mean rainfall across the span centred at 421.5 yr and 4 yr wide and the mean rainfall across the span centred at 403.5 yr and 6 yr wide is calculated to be 167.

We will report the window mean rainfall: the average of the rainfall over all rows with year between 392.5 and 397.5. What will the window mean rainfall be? 169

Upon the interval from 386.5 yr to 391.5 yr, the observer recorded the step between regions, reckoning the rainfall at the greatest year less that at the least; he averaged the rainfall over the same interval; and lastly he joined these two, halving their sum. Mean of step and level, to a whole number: 81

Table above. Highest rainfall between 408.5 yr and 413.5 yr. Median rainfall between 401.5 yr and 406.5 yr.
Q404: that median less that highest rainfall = -12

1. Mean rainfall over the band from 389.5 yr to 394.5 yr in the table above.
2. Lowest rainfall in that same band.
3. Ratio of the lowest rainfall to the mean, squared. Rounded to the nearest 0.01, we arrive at 0.85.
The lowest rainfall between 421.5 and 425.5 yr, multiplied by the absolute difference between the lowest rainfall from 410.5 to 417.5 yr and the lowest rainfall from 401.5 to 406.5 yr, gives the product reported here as 1528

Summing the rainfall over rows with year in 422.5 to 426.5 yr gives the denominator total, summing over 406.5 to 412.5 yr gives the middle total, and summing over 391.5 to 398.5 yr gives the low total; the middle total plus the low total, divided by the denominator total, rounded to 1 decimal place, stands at 3.2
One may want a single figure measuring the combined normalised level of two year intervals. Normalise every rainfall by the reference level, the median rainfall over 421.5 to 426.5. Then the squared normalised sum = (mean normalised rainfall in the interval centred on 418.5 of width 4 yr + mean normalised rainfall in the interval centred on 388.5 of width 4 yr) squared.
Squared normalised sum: 3.65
